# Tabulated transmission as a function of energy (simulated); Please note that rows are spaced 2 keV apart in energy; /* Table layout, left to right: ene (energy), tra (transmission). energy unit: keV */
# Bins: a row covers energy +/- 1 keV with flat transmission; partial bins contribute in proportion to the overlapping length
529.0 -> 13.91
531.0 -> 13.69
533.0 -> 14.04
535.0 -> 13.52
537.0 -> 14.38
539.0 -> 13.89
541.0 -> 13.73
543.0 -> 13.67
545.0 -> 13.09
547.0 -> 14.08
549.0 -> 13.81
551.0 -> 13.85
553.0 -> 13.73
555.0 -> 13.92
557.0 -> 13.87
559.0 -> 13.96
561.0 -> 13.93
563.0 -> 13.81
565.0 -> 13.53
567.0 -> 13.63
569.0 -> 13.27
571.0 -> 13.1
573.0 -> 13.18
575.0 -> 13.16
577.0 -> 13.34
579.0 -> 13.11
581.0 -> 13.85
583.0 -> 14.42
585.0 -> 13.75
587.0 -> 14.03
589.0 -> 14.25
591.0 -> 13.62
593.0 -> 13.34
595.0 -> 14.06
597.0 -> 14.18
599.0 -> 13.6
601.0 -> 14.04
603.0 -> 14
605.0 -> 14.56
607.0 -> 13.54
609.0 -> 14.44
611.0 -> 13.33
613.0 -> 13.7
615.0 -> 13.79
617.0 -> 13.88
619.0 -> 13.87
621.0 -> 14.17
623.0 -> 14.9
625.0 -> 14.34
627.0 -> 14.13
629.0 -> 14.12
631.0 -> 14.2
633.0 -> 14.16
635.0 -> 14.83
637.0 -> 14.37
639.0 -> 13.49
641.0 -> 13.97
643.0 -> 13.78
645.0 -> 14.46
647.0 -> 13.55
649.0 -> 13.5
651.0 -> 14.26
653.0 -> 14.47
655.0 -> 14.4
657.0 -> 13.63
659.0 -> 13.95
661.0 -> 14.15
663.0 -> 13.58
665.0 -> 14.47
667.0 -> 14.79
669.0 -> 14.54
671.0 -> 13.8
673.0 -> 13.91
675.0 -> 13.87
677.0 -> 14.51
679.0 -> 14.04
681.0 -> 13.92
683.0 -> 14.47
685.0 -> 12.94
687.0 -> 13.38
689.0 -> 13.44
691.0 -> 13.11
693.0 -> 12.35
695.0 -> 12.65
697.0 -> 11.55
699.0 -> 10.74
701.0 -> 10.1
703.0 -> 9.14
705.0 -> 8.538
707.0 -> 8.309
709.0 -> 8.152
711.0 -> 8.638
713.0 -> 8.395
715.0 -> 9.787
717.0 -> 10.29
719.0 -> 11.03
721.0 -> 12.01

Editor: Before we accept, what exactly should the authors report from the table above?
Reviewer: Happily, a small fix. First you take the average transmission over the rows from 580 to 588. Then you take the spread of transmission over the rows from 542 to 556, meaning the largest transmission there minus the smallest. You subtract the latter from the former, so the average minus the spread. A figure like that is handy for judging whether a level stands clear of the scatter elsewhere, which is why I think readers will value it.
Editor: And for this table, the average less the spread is 13.0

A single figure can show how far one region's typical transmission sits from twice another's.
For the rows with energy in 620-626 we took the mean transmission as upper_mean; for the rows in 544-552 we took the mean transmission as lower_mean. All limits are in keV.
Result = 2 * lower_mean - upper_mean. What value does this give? 12.9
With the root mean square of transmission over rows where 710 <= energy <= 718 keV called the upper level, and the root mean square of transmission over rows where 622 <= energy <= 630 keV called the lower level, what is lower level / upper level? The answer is 1.54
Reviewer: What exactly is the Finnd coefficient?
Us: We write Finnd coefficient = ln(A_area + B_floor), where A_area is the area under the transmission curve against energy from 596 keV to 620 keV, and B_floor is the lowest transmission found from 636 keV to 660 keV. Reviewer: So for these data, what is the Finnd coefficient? 5.85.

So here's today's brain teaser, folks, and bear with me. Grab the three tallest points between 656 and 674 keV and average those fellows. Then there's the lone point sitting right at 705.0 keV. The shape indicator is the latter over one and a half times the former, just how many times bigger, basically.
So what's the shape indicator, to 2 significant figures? 0.39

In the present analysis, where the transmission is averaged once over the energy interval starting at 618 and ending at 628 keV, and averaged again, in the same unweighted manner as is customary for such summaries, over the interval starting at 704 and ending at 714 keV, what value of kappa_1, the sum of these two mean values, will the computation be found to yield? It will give 22.7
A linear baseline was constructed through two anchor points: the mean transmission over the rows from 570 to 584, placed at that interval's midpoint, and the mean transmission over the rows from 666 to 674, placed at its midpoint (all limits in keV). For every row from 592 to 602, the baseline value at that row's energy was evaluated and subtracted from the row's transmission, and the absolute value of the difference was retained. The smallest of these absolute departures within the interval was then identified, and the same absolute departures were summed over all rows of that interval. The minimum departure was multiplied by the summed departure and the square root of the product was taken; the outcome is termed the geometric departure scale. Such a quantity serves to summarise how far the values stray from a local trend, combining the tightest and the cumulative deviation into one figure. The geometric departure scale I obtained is 0.27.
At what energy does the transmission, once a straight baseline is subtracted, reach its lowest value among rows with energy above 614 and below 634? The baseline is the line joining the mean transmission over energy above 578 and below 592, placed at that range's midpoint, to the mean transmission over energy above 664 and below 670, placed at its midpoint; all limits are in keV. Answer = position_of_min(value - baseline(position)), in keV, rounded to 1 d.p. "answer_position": 615.0 keV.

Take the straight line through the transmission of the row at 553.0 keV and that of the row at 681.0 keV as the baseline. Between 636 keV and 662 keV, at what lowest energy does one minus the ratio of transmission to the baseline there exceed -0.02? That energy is 639.0 keV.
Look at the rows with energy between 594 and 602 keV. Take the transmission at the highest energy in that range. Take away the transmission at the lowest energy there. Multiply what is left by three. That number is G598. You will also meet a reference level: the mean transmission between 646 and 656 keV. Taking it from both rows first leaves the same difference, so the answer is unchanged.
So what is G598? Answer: -0.1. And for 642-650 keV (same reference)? -0.8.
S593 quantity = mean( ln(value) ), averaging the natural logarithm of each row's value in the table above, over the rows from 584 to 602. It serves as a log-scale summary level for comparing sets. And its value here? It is 2.63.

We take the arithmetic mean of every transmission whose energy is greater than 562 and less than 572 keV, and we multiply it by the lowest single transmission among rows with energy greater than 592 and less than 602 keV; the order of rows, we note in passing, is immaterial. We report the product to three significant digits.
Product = 180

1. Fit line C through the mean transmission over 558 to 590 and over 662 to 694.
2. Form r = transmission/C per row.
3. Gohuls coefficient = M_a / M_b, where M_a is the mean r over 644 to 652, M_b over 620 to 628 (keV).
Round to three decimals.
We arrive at 0.966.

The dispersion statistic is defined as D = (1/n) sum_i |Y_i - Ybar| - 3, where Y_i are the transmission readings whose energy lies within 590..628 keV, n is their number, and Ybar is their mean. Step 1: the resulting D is -2.67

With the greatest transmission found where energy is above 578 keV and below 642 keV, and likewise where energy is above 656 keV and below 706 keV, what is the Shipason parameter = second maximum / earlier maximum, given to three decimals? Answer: 0.993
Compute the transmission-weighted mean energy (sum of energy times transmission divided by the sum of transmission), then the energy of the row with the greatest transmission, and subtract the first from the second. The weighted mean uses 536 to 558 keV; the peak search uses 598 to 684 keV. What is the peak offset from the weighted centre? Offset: 76.0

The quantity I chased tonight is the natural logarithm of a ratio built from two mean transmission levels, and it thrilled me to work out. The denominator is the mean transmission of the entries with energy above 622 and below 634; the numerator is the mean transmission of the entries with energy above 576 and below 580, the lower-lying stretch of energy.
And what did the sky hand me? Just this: -0.079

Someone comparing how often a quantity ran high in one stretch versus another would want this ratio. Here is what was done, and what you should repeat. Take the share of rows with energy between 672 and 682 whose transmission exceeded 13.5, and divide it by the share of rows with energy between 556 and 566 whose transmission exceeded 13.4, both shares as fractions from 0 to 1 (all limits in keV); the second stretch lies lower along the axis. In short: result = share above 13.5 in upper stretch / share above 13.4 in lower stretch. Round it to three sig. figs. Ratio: 1.00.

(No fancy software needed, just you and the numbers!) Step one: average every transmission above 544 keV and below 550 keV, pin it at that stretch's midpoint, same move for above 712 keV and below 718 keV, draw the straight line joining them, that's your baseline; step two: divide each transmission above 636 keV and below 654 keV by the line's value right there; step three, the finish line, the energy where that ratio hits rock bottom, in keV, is 639.0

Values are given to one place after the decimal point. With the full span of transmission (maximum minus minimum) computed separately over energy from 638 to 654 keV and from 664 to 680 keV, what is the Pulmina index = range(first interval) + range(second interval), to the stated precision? 2.0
